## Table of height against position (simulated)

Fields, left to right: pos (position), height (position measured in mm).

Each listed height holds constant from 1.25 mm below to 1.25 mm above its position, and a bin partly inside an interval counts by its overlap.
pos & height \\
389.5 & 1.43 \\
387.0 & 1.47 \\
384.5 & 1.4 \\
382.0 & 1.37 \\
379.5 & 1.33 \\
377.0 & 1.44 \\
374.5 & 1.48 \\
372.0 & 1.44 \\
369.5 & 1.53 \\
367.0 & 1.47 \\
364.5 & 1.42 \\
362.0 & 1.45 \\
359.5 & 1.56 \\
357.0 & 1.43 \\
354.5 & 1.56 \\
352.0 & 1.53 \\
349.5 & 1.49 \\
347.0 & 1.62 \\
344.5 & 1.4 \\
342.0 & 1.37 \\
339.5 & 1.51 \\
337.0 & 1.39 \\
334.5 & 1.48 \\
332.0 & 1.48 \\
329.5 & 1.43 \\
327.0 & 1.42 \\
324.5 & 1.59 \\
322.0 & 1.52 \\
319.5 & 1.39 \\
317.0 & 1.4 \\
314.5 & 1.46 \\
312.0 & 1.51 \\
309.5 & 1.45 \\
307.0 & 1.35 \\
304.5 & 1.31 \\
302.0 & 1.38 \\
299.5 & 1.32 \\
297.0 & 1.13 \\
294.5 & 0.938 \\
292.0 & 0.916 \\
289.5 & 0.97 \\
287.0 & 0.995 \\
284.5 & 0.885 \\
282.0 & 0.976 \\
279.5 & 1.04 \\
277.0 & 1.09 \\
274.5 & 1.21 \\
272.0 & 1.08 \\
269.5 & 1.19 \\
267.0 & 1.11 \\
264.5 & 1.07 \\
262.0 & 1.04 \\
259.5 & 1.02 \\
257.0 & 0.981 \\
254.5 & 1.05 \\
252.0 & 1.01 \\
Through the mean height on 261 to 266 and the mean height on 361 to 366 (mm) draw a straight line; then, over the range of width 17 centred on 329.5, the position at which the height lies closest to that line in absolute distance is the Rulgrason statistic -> 337.0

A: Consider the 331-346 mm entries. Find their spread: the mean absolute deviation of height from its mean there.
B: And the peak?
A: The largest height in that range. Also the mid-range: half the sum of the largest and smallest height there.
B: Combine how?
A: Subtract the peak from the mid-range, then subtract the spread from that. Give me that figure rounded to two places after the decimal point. -0.12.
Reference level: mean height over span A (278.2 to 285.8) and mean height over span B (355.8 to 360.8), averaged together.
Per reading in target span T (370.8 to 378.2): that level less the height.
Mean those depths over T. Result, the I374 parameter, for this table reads -0.222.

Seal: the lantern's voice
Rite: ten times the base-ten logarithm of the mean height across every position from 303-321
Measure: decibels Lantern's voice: 1.5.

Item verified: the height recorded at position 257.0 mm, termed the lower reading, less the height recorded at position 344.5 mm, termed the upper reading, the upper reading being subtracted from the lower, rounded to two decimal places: -0.42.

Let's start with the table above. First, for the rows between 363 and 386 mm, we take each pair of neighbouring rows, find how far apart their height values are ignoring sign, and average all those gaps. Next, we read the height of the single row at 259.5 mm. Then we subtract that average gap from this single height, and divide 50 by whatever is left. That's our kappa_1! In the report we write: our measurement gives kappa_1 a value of 52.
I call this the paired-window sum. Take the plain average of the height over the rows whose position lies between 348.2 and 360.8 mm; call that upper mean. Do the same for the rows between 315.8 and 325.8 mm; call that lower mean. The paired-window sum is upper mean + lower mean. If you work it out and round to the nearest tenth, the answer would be 3.0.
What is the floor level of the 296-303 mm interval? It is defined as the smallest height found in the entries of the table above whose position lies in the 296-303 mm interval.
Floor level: 1.13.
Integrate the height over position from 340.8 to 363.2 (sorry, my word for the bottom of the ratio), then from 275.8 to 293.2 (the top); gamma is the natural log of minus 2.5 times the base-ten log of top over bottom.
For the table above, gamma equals -0.3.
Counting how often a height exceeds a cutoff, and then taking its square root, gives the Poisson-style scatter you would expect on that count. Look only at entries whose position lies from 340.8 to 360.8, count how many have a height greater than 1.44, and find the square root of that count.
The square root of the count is 2.2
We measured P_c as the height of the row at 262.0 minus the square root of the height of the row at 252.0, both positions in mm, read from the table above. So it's 0.04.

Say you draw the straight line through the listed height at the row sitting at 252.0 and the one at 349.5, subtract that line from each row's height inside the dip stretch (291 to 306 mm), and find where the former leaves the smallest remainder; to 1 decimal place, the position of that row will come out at 292.0 mm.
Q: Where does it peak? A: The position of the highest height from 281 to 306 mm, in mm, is 302.0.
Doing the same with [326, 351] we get 347.0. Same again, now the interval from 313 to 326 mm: 324.5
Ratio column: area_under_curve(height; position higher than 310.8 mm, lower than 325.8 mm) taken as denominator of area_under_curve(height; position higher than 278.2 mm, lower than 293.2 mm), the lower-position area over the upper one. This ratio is 0.65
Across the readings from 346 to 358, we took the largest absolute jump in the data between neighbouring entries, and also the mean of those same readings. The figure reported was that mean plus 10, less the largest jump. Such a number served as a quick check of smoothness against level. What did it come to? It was 11.40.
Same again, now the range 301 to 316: 11.31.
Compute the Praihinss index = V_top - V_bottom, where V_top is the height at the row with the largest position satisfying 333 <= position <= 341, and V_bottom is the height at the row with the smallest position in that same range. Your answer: 0.03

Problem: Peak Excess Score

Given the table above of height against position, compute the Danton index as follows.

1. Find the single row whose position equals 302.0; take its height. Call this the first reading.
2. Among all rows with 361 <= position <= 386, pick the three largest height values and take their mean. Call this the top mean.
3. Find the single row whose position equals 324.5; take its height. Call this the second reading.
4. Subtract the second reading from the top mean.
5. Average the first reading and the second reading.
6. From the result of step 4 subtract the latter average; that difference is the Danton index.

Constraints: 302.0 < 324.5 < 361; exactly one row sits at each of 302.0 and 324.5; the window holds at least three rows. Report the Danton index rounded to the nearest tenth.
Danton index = -1.6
